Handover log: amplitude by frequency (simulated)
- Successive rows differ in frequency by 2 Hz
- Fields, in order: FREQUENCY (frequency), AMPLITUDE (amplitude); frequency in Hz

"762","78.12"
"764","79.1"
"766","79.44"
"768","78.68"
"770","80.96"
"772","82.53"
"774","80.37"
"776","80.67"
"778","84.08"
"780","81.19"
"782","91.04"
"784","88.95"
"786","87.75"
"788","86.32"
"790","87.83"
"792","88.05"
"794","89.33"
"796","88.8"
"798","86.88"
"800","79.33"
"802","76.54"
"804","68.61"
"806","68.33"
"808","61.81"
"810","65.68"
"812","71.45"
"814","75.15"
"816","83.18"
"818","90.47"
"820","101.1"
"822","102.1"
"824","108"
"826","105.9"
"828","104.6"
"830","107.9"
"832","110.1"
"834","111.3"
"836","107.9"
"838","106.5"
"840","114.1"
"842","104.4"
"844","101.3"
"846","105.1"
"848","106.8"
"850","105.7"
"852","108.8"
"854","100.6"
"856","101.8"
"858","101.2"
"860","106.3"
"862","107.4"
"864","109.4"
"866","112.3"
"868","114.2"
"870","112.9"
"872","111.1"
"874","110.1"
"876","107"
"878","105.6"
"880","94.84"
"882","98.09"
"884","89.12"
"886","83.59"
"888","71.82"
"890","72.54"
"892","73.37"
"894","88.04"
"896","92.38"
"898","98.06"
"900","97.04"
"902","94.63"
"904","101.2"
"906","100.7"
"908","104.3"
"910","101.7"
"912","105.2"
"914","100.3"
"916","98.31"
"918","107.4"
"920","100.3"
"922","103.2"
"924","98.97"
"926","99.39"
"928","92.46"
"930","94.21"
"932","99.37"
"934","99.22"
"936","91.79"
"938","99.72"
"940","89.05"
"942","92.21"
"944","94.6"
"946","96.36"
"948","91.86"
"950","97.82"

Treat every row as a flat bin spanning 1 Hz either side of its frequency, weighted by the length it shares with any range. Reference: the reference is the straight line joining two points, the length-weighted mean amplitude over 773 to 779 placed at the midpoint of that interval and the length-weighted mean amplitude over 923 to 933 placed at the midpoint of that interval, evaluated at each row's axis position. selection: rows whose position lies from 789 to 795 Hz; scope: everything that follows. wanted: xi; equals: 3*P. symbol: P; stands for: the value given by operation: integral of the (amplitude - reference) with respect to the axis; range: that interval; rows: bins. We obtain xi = 92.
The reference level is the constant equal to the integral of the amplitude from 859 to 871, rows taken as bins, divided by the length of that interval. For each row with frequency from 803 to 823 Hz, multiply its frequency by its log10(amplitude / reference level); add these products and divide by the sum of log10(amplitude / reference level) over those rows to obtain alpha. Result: 810.5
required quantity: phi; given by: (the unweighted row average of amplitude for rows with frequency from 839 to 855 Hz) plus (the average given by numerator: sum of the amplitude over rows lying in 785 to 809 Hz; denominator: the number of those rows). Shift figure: 187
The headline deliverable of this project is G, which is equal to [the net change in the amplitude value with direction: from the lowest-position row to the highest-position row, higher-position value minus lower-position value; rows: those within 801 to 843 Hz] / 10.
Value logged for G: 2.8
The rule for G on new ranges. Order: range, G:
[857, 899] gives -0.3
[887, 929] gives 2.1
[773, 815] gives -0.5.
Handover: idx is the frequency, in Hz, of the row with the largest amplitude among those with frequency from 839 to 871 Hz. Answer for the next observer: 868 Hz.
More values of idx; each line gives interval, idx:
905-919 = 918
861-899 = 868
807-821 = 820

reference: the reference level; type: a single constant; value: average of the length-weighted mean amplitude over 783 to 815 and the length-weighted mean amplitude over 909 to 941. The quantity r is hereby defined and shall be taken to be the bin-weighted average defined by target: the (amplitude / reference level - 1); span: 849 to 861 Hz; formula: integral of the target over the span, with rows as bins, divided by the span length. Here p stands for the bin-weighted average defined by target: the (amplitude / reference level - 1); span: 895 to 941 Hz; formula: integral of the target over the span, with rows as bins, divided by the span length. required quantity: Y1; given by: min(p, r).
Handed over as 0.11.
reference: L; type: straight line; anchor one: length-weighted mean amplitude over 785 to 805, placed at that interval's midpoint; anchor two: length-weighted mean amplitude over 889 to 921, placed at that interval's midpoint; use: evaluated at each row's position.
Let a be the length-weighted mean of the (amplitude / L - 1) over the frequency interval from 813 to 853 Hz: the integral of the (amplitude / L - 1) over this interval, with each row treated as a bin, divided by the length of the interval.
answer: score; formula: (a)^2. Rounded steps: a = 0.17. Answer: 0.028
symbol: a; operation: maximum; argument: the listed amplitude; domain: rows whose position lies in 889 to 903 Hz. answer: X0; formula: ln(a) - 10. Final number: -5.41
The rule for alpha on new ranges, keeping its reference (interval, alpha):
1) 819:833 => 823.8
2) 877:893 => 887.4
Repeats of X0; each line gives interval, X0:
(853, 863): -5.32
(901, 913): -5.34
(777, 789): -5.49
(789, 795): -5.51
